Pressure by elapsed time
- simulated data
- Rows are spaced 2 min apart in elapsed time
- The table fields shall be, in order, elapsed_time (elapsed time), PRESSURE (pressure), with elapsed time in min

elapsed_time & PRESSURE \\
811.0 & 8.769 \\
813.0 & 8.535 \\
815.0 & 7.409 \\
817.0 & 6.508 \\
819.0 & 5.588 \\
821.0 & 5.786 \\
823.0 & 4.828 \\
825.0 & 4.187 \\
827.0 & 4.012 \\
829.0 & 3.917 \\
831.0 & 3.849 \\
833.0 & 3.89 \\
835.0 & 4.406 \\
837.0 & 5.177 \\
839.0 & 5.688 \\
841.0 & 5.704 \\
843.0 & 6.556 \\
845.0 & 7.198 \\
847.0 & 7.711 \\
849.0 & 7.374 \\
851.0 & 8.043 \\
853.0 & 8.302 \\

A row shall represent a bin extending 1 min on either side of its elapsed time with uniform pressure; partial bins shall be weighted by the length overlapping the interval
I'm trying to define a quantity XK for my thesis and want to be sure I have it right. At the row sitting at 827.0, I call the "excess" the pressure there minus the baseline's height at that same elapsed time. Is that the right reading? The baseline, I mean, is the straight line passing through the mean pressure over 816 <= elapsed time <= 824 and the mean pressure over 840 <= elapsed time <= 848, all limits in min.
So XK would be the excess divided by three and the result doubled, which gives -1.3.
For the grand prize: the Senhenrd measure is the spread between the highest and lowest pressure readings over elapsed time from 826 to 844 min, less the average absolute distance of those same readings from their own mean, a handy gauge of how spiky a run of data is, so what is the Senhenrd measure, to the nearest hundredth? 1.83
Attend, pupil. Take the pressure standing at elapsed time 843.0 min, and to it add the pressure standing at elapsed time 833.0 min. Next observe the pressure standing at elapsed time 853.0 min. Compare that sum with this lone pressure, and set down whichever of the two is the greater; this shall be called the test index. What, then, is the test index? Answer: 10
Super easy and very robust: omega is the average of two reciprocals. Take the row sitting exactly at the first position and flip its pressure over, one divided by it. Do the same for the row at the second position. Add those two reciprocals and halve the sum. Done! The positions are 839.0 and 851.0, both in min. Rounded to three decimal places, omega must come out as 0.150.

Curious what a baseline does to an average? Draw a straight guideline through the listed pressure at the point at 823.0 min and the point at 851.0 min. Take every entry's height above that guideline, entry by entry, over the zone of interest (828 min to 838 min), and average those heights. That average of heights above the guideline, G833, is -1.7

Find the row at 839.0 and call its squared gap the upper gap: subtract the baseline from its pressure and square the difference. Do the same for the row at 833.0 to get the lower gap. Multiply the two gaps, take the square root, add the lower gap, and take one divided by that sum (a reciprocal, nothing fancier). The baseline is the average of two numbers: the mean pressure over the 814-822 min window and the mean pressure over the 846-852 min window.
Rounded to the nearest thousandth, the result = 0.072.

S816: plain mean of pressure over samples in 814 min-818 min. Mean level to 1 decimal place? 7.0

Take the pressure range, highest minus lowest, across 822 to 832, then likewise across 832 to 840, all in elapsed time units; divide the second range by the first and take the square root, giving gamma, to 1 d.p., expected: 1.4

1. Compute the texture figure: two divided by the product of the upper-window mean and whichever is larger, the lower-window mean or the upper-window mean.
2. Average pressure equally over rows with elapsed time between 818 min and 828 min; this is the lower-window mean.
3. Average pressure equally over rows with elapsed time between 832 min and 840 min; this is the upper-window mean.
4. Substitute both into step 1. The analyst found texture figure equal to 0.086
